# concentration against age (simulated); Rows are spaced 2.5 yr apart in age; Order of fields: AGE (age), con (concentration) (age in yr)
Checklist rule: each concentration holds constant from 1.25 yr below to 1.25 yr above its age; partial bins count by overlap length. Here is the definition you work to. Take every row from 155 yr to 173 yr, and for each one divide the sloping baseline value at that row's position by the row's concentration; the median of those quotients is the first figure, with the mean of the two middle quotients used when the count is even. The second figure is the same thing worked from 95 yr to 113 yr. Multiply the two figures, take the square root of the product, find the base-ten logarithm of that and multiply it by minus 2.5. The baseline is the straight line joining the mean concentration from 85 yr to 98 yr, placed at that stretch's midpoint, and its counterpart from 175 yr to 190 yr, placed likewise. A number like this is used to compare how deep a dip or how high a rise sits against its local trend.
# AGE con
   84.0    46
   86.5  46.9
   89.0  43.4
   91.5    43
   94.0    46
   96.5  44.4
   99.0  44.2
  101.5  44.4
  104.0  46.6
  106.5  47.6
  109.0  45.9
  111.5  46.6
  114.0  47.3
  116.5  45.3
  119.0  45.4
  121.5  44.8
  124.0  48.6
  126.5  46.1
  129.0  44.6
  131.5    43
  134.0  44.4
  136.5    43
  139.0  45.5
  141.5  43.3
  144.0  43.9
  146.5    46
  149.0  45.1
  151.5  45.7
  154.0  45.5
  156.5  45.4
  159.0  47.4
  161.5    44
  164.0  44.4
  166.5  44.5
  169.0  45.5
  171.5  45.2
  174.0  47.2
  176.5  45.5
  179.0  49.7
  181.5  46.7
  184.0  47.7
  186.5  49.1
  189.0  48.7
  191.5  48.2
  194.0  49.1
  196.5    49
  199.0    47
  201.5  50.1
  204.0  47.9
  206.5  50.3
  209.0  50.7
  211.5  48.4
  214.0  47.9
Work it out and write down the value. -0.020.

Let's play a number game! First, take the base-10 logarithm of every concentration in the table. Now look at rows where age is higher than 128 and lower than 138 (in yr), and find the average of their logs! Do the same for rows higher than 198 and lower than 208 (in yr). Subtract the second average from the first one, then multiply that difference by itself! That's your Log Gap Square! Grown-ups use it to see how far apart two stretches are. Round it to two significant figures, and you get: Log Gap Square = 0.0023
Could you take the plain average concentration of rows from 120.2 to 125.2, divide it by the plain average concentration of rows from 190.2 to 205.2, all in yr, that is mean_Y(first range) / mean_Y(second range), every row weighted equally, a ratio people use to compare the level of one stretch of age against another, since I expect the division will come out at 0.96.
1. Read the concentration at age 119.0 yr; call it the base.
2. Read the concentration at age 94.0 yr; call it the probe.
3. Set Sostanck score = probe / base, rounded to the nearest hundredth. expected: 1.01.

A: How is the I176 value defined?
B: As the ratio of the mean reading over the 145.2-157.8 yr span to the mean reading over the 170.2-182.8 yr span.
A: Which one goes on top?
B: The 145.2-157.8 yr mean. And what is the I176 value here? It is 0.972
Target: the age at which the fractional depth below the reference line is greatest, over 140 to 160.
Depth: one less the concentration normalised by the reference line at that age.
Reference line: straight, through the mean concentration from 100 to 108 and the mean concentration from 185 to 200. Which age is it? 141.5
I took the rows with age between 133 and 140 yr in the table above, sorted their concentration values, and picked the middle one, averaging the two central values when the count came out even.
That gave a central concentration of 44.4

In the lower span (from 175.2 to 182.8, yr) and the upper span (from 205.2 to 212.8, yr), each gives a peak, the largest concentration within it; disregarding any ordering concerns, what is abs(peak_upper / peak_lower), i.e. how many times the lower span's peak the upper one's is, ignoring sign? 1.02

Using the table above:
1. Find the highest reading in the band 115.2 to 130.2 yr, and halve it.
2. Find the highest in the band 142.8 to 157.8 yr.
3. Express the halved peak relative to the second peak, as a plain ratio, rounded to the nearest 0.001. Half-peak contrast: 0.528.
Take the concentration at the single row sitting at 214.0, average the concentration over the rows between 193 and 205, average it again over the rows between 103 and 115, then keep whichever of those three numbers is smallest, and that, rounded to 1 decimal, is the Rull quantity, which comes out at 46.8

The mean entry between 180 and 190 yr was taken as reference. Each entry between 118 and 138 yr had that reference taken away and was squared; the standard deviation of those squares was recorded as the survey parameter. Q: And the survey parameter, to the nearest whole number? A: 9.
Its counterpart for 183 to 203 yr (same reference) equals 1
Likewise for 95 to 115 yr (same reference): 6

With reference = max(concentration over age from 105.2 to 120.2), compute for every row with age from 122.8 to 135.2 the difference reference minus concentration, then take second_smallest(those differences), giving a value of 1.5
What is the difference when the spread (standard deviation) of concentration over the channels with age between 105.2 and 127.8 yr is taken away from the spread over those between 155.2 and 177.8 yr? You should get -0.1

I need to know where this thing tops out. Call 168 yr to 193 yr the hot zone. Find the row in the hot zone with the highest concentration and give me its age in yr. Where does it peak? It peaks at 179.0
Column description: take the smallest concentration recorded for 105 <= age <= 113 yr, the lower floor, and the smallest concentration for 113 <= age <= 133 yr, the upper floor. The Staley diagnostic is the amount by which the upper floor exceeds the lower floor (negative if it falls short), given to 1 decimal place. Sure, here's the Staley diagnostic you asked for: -2.9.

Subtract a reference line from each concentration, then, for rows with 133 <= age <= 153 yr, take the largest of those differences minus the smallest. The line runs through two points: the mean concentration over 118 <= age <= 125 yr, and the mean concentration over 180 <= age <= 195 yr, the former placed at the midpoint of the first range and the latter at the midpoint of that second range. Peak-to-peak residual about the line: 2.7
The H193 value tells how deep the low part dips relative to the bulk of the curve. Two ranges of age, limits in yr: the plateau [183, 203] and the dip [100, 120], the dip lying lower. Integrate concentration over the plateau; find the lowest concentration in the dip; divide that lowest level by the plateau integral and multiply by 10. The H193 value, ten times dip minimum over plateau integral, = 0.46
